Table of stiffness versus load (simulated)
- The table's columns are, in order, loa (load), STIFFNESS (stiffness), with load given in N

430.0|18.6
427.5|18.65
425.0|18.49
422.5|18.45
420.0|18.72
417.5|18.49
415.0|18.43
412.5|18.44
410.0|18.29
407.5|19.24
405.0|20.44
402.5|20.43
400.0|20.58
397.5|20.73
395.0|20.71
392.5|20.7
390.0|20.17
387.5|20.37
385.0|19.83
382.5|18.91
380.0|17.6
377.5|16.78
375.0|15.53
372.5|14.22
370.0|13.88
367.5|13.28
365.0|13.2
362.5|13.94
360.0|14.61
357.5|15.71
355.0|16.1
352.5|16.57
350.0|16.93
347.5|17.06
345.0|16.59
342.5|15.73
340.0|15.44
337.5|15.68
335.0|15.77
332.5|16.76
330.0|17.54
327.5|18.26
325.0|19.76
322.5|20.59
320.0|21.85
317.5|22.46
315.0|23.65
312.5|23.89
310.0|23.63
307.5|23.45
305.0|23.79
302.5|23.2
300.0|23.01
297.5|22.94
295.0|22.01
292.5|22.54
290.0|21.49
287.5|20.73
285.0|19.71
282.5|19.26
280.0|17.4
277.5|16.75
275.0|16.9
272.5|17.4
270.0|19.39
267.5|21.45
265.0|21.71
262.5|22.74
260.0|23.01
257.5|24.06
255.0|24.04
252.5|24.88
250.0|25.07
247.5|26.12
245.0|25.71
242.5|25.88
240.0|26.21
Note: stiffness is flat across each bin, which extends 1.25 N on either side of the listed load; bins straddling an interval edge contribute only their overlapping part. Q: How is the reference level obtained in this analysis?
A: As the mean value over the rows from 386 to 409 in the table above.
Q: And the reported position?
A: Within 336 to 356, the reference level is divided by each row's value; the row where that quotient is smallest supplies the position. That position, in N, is 347.5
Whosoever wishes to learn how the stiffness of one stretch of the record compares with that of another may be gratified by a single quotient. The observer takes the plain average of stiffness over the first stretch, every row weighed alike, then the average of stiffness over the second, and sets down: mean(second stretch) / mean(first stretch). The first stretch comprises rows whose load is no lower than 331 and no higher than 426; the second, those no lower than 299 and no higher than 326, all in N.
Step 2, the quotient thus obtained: 1.30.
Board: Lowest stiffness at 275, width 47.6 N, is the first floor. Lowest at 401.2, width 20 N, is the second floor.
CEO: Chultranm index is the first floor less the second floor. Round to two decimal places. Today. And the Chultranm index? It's -1.54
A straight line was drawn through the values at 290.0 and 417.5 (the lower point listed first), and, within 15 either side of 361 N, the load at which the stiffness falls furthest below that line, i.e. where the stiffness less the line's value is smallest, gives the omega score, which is 365.0 N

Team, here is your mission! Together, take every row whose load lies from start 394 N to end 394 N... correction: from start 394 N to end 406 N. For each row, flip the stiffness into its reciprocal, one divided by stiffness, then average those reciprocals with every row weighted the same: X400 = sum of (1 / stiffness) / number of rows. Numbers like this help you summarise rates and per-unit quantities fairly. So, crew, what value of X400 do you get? 0.049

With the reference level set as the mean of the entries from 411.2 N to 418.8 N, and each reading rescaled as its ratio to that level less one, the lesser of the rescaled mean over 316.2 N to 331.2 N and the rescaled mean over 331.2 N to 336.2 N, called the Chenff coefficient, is -0.12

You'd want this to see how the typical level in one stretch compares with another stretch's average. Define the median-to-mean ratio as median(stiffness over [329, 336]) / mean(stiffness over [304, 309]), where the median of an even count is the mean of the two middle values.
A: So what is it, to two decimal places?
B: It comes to 0.71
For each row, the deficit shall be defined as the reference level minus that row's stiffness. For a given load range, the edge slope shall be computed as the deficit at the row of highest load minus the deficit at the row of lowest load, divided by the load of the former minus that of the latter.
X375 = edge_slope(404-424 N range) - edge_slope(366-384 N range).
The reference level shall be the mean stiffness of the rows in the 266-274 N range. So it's 0.5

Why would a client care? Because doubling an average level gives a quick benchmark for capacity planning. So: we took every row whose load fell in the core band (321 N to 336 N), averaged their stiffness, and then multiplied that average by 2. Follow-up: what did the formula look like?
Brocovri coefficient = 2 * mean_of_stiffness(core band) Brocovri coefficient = 36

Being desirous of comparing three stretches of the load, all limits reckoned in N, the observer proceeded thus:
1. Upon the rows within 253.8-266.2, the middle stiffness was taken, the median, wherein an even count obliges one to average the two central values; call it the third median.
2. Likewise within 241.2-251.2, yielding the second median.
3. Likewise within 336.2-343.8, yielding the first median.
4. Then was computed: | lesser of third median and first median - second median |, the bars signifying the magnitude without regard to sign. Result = 10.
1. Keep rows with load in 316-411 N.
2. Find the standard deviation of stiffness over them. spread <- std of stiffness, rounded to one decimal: 2.6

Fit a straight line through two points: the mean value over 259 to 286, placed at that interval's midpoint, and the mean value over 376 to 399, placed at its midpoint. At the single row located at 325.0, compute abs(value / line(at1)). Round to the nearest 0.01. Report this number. 1.01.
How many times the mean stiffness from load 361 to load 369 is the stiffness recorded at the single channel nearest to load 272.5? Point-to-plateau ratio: 1.29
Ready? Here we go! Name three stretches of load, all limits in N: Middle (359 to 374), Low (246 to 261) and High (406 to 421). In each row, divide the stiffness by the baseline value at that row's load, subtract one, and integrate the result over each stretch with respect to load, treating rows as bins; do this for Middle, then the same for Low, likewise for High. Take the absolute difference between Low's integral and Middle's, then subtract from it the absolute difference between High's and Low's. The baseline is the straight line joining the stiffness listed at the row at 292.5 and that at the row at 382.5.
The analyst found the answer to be 4.1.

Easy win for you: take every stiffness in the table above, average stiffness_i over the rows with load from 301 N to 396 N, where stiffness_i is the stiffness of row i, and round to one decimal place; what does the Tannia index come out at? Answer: 18.3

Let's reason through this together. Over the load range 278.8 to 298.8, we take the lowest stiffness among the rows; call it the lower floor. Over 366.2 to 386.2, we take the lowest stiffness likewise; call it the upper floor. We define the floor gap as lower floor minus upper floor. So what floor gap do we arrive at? 4.1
